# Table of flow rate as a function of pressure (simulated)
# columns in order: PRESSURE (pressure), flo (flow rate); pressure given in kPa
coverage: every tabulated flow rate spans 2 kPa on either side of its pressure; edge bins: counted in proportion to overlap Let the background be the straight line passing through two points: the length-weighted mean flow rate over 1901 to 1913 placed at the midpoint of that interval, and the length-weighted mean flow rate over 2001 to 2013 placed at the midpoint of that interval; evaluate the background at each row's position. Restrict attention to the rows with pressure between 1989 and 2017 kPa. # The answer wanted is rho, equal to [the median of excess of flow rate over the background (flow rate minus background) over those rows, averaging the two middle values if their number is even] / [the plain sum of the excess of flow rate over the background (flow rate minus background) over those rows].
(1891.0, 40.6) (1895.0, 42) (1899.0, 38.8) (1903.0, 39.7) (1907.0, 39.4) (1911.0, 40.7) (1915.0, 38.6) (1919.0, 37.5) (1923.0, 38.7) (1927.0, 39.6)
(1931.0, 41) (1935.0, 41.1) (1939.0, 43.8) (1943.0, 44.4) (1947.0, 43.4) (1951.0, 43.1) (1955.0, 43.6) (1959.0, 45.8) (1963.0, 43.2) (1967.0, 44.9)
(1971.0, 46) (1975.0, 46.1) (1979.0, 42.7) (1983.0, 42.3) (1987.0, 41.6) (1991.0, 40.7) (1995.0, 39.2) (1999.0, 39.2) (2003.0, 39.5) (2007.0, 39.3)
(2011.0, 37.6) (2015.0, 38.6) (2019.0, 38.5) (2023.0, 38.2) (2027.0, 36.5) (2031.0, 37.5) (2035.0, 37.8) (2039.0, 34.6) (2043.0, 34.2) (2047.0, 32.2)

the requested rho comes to 0.14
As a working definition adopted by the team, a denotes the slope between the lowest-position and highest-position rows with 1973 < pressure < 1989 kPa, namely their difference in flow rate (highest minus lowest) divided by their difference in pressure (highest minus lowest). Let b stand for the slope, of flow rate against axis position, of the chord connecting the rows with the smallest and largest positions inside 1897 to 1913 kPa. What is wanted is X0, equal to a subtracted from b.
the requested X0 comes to 0.5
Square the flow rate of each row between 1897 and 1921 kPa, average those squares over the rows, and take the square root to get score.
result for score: 39.1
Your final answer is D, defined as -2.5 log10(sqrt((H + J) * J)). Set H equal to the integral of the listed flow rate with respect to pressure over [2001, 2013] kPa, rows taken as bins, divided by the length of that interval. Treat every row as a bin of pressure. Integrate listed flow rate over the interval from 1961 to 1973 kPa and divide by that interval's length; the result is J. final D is -4.46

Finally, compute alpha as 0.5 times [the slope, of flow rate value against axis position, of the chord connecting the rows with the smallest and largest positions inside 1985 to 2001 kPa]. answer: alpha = -0.10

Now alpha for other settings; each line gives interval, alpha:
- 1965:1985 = -0.08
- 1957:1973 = 0.01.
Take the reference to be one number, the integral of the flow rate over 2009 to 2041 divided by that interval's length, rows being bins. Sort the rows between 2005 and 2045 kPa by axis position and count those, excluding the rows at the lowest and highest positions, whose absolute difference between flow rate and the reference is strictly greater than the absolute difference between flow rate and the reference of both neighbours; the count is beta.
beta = 2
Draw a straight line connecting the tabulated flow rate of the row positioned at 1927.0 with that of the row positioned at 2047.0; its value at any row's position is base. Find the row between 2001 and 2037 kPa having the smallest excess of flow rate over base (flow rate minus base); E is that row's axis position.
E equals 2027.0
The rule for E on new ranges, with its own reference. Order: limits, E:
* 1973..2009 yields 1995.0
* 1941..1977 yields 1951.0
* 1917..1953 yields 1919.0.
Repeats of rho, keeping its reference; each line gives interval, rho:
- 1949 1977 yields 0.15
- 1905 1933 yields 0.17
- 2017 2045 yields 0.08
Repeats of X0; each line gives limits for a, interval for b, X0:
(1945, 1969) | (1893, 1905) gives -0.4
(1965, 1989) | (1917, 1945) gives 0.5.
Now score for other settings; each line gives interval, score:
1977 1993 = 41.8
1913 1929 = 38.6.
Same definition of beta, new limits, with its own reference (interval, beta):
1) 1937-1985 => 3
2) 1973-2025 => 2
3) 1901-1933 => 1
